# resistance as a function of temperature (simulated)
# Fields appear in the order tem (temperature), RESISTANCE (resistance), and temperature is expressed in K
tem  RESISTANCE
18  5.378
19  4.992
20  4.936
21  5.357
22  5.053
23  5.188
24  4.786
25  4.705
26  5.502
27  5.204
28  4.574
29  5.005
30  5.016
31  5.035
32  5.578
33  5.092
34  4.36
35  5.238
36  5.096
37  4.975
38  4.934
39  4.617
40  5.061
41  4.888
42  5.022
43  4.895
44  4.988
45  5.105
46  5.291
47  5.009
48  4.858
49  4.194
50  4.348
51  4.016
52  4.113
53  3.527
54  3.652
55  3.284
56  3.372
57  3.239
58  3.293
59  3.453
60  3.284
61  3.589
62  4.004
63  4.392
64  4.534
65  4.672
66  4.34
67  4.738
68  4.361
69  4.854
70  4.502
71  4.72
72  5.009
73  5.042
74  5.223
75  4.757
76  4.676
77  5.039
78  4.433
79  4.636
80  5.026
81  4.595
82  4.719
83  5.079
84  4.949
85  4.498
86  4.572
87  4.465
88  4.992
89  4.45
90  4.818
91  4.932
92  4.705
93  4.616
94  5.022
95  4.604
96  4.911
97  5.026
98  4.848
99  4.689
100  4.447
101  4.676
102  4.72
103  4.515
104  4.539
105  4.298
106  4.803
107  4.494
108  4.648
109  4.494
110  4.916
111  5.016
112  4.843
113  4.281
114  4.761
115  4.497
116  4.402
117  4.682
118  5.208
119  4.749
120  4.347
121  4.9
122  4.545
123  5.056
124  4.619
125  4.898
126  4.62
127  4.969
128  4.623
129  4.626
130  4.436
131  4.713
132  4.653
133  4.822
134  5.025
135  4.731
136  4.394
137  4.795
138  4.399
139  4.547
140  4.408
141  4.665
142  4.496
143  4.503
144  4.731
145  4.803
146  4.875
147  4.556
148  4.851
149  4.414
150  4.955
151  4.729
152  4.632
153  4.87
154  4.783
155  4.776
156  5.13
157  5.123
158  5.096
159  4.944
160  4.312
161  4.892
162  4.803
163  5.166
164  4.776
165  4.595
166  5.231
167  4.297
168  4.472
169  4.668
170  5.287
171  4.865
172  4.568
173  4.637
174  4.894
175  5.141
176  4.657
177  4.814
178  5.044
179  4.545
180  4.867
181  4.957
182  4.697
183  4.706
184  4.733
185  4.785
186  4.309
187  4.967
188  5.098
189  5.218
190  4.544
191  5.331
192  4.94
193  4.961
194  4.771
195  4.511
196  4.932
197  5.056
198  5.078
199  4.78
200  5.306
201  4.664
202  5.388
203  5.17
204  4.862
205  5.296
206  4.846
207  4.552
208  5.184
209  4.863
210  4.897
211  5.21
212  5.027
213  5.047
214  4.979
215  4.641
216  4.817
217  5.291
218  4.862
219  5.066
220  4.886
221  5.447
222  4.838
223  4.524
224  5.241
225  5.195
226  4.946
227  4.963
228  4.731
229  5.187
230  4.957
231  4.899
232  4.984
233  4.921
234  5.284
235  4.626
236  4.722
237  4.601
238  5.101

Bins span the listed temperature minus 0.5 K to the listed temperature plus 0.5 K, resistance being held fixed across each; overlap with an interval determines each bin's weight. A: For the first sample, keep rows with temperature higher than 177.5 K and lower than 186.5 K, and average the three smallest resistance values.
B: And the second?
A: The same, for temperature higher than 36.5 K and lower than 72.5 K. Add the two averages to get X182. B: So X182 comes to 7.8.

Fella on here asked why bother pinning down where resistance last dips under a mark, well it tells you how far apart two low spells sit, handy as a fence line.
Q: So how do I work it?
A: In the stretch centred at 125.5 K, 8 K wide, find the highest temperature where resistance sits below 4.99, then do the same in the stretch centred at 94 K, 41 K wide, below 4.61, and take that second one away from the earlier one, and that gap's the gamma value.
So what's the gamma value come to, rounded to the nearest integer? 16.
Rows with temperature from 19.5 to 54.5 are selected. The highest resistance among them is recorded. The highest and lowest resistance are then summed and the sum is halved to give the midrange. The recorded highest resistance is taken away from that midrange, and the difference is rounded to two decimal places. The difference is -1.03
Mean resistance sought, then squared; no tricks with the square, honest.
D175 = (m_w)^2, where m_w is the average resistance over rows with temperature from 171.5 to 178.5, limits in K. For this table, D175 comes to 23.3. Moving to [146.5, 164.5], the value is 23.3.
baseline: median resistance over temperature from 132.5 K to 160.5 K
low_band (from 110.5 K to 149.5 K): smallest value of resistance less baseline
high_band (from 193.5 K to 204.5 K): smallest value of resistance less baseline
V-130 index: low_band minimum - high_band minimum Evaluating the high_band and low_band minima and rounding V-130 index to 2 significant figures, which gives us -0.23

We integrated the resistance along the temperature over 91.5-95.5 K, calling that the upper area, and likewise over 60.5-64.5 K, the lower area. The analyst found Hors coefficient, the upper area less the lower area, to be 2.4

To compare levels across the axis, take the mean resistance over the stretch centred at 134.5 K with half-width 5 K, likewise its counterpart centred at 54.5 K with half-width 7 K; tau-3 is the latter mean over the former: 0.80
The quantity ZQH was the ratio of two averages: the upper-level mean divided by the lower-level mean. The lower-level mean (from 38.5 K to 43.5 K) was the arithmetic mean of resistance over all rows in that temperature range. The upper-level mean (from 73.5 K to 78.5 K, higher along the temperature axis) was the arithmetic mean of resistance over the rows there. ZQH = 0.99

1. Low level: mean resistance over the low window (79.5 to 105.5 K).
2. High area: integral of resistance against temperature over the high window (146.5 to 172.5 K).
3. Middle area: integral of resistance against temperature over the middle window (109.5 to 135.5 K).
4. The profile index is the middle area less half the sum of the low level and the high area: 58.2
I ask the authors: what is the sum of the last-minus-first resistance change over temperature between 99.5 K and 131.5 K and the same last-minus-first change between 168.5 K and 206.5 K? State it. 0.44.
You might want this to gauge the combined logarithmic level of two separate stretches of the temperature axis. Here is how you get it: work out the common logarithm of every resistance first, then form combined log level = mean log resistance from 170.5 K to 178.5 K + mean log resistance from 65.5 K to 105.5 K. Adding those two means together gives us 1.36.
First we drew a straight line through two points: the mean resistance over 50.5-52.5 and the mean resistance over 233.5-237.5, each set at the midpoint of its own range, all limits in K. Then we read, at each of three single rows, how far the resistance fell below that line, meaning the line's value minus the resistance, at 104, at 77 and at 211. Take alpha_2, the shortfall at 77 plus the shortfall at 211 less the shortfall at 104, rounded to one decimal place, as -1.1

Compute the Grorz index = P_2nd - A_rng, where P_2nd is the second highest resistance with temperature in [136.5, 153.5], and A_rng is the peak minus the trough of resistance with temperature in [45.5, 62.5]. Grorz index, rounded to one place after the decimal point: 2.8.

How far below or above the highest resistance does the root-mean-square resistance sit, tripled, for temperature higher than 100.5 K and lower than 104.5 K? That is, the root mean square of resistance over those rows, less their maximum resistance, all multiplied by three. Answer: -0.32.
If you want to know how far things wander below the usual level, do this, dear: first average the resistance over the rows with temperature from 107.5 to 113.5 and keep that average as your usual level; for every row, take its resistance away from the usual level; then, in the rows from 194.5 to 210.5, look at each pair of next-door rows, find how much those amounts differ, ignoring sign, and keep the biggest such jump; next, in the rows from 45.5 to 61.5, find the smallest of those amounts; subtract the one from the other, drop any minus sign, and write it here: 1.32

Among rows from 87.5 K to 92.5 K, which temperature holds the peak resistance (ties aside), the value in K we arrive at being 88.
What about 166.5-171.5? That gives 170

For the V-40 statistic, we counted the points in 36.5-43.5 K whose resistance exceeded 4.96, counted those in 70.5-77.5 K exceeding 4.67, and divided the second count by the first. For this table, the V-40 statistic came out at 2.3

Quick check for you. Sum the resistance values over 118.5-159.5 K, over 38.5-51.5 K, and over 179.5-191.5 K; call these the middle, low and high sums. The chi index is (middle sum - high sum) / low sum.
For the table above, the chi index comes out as 2.2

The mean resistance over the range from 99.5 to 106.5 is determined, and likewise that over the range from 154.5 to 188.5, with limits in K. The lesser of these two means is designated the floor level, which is 4.57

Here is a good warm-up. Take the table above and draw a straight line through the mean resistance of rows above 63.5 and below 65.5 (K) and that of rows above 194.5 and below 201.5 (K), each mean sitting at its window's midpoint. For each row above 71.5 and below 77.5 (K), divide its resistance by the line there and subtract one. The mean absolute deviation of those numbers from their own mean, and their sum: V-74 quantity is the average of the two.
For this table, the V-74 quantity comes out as 0.23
